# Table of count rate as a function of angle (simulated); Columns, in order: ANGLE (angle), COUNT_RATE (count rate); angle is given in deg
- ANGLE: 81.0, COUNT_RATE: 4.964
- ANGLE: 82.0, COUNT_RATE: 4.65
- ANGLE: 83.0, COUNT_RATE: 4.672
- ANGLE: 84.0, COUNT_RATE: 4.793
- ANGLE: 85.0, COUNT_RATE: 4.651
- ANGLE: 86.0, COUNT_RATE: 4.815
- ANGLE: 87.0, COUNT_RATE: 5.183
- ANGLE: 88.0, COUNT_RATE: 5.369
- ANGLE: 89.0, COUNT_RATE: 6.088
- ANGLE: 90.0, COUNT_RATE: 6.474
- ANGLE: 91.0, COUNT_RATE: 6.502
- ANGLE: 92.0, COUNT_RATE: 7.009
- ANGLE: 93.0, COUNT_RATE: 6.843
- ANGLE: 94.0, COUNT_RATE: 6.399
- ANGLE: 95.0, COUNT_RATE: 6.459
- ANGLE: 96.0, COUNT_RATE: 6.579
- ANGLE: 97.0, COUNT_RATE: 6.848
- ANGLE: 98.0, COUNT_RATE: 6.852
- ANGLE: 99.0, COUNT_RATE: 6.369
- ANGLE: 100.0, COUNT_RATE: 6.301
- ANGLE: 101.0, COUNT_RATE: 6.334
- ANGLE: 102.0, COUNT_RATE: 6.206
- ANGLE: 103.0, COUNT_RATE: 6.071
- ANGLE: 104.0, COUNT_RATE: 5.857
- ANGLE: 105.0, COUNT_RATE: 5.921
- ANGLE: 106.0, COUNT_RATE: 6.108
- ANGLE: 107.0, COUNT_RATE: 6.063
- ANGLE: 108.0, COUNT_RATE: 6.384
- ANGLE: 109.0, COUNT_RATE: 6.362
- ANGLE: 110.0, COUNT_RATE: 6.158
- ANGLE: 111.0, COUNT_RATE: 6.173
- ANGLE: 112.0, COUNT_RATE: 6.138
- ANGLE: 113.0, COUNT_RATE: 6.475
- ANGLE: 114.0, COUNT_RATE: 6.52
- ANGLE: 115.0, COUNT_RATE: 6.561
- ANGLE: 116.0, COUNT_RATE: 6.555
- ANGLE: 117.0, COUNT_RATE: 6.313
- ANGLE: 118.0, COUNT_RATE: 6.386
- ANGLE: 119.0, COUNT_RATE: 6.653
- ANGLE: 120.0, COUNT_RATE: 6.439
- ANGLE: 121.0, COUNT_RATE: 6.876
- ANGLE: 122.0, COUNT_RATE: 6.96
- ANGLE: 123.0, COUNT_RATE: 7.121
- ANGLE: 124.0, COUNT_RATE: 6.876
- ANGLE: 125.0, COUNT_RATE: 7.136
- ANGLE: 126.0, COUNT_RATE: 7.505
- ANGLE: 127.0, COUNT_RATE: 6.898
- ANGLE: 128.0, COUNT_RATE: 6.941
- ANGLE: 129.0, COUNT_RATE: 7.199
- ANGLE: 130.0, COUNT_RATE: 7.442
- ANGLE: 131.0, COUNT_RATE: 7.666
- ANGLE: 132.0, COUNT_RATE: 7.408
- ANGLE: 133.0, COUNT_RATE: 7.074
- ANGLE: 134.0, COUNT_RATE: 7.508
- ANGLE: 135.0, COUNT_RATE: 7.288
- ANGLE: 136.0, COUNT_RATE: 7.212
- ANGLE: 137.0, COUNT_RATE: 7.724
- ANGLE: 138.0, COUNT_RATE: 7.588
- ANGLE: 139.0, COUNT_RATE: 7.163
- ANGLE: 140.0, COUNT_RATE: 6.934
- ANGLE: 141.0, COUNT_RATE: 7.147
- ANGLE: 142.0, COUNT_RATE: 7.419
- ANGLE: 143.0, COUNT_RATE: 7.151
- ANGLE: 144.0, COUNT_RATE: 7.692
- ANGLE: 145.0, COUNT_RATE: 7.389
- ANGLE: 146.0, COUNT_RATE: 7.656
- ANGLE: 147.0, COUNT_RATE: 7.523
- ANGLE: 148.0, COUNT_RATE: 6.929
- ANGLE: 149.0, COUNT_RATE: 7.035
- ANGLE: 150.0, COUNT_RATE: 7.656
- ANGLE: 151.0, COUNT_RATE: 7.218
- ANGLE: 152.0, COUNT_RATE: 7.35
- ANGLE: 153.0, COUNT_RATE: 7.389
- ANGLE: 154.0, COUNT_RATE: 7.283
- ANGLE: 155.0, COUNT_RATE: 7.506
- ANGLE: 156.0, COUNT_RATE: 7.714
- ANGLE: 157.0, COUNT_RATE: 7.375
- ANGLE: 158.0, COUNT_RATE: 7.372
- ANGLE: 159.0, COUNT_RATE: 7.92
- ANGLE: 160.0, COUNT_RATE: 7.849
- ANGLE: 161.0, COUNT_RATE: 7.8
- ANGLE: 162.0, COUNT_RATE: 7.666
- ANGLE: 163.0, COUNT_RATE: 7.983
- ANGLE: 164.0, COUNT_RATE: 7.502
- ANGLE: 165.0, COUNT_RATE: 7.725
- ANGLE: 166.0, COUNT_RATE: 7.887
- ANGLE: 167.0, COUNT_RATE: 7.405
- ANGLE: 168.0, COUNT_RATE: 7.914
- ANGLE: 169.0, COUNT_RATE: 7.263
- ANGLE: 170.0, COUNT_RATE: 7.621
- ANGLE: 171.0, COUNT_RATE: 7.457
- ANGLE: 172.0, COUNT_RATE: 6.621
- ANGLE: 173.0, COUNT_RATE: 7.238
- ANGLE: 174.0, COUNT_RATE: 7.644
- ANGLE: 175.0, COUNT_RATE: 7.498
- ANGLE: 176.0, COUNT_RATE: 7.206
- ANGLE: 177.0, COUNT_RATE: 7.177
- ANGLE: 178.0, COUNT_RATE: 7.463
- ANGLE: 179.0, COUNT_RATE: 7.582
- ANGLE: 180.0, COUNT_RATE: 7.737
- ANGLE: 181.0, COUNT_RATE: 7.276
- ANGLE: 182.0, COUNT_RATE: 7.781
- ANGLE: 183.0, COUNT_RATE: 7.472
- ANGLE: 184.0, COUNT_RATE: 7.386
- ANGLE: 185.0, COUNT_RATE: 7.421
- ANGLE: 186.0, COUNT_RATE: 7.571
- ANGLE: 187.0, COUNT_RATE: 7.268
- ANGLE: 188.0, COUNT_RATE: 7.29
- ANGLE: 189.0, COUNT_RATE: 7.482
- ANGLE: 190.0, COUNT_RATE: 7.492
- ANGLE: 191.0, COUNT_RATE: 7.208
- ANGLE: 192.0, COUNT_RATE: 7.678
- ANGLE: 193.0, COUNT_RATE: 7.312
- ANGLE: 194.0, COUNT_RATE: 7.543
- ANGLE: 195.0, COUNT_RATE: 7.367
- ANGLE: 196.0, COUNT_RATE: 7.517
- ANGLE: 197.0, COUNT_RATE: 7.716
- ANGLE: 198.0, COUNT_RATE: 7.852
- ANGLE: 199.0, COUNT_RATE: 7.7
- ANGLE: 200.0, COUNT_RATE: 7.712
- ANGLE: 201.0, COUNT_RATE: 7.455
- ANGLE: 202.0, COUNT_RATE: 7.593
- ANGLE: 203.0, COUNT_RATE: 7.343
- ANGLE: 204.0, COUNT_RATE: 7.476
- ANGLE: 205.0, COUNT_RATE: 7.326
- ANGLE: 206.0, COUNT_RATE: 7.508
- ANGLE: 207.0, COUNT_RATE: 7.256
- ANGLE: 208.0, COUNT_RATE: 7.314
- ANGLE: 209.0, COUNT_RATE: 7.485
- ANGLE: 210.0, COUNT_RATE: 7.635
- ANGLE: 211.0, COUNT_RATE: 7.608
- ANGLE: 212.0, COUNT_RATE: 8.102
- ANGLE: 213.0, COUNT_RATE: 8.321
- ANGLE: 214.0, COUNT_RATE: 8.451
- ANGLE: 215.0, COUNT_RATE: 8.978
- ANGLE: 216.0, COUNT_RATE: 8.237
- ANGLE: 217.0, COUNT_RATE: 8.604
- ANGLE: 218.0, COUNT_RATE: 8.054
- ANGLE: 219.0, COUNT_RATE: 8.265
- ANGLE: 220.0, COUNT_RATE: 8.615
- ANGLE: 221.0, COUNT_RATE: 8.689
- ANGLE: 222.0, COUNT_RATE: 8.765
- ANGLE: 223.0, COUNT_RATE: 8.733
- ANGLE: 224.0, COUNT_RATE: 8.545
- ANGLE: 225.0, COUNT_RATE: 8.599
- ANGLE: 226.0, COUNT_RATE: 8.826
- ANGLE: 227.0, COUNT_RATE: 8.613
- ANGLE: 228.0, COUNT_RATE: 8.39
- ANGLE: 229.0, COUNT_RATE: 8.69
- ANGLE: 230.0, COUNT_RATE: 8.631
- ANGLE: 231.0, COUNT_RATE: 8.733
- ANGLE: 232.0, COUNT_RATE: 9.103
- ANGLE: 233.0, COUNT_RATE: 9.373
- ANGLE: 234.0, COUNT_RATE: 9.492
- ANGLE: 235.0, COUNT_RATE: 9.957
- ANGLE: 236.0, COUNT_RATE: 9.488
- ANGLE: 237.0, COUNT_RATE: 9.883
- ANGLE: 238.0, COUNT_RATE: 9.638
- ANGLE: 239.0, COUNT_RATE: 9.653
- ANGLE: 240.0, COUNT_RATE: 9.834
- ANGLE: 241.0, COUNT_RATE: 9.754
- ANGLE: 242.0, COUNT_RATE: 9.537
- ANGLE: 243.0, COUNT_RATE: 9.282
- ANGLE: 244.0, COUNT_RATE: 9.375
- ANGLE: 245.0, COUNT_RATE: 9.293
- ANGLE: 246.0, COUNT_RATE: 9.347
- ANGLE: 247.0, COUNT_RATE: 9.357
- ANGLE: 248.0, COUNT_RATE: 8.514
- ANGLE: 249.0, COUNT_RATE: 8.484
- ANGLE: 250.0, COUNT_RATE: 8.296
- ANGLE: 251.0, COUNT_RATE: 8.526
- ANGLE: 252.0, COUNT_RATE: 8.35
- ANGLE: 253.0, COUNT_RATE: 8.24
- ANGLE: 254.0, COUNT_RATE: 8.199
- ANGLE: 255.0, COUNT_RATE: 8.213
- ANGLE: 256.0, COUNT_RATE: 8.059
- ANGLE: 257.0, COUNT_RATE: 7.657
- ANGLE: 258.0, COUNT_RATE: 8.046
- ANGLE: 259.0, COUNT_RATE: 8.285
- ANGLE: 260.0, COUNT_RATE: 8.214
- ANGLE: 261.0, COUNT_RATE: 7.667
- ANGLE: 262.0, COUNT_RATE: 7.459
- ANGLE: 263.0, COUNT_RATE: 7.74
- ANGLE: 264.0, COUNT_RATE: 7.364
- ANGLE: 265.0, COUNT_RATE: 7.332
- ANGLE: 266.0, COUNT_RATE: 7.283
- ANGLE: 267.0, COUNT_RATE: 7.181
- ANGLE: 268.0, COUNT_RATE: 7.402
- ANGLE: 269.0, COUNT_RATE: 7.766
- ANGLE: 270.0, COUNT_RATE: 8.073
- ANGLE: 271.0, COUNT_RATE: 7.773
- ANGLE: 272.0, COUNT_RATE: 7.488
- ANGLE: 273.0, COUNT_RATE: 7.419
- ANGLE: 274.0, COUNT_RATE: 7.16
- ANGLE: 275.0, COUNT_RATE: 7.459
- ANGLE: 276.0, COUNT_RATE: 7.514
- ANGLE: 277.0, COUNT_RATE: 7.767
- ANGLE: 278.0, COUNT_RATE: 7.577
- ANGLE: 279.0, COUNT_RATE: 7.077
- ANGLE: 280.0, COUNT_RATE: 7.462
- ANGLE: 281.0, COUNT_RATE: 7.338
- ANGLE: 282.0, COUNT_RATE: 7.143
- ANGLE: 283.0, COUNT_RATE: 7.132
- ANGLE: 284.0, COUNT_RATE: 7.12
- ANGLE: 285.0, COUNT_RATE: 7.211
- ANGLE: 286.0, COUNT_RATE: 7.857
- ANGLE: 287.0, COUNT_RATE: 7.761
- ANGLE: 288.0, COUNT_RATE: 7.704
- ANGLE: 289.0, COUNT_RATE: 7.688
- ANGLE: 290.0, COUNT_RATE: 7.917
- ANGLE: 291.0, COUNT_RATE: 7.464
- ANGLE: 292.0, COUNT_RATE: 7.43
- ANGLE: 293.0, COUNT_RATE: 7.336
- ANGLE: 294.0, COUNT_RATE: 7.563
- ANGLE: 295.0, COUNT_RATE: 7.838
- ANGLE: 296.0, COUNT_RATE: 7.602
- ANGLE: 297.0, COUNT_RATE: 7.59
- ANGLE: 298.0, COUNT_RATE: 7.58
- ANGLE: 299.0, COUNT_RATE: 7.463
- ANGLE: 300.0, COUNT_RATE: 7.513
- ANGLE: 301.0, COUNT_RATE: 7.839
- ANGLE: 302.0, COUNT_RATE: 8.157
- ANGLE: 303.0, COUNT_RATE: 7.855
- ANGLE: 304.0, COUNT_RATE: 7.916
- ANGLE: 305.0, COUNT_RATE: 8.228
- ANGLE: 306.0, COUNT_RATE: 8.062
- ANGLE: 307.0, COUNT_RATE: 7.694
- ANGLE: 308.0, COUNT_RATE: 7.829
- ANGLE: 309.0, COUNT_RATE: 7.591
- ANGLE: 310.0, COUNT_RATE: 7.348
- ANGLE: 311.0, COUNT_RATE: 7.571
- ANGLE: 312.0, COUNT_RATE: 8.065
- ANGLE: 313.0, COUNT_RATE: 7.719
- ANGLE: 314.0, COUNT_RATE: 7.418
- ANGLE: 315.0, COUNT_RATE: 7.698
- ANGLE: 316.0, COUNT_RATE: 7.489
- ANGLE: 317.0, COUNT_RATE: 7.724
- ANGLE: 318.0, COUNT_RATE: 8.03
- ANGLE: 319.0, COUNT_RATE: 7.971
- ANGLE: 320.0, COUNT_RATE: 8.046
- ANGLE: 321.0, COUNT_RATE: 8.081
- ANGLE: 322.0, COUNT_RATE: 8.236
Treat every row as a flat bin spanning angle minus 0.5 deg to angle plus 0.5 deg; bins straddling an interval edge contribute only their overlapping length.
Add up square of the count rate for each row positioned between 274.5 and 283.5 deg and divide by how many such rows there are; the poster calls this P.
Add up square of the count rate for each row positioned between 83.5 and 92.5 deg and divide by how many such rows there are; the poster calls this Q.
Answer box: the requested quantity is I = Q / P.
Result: 0.6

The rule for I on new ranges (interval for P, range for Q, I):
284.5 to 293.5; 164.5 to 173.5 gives 1.0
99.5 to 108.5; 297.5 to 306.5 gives 1.6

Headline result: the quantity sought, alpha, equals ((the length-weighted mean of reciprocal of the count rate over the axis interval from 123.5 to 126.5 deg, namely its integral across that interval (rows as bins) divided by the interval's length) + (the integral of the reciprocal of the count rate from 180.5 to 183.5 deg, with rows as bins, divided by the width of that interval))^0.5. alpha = 0.522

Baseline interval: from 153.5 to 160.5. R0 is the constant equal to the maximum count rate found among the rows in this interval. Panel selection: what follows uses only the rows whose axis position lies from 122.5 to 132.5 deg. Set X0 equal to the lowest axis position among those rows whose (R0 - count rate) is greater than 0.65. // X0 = 123.0 deg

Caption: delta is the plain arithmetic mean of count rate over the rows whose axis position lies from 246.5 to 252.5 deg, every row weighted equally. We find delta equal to 8.6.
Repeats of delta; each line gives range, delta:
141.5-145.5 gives 7.4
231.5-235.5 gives 9.5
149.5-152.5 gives 7.4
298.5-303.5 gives 7.8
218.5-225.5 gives 8.6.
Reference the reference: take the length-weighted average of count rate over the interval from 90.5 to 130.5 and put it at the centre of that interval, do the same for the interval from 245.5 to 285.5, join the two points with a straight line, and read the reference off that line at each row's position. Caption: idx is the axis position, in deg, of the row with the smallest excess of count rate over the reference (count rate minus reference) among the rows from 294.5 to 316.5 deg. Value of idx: 310.0 deg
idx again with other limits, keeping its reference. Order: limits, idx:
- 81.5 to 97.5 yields 85.0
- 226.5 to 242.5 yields 228.0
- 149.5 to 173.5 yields 172.0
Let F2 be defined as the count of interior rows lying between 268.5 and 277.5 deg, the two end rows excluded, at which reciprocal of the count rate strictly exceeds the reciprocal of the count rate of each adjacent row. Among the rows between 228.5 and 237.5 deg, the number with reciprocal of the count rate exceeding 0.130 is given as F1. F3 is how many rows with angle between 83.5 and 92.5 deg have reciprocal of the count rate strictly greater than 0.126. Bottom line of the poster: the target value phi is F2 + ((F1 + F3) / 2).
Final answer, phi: 5.5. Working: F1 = 0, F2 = 1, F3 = 9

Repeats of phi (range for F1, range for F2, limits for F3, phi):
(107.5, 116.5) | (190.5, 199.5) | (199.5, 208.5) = 11.0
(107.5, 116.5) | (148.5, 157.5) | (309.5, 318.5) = 10.0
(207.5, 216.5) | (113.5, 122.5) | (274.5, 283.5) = 8.5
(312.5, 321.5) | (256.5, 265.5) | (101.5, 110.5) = 6.5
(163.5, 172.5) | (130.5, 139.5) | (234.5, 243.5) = 5.0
